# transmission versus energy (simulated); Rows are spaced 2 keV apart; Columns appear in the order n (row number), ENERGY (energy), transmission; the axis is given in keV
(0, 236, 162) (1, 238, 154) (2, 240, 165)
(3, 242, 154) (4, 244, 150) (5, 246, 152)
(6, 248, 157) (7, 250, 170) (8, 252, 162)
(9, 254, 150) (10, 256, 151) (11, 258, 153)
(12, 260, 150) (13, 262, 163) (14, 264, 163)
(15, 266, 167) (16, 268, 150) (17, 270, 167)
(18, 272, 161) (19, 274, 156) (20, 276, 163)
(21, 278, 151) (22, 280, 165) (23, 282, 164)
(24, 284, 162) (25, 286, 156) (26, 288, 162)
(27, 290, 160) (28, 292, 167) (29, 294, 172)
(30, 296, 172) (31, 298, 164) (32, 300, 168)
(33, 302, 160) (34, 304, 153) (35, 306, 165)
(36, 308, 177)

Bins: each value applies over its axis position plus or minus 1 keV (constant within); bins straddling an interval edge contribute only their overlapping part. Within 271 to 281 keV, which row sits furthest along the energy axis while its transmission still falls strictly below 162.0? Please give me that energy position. 278 keV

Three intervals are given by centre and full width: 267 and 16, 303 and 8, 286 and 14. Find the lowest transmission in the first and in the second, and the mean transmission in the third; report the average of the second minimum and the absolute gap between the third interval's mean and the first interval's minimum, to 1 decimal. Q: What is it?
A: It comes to 82.6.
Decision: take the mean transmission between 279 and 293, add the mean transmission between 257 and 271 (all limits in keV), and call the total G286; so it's 321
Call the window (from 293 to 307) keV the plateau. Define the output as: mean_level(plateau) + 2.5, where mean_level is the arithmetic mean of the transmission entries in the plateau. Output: 167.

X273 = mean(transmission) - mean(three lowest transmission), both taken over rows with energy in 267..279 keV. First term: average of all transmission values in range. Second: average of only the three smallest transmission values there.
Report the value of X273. 5.7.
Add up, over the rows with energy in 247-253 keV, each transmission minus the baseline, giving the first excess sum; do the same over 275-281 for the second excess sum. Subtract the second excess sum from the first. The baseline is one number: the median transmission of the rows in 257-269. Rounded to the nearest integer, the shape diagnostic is 10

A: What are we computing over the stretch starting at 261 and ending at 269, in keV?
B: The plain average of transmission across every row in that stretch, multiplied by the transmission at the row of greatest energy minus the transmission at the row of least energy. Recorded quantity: -2090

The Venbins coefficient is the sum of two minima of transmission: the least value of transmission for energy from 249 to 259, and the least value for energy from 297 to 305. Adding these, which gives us 303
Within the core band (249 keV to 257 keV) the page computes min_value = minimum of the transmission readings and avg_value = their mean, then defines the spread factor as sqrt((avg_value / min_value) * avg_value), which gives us 12.92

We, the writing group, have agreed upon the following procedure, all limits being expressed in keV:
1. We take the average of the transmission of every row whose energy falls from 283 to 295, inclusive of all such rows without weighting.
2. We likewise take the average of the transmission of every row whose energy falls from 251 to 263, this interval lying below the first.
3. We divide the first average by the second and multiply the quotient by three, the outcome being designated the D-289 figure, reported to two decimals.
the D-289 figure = 3.16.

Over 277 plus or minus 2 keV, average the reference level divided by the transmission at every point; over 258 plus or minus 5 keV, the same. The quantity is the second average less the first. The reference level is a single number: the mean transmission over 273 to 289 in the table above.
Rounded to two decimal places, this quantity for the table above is 0.02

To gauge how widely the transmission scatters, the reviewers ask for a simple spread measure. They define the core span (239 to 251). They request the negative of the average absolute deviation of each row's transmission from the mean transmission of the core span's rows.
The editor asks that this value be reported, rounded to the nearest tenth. -6.3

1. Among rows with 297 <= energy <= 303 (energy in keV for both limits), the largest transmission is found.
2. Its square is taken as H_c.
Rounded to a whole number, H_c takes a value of 28224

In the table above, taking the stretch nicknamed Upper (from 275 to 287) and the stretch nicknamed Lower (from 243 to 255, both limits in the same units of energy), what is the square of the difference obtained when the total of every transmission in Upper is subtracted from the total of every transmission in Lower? 400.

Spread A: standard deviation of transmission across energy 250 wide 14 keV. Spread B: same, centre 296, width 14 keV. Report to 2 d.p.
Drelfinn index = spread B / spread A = 0.66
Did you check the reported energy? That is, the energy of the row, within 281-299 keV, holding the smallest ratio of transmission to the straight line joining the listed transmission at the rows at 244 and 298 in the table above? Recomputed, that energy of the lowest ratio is 286 keV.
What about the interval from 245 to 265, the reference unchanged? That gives 260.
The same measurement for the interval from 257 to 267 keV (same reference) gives 260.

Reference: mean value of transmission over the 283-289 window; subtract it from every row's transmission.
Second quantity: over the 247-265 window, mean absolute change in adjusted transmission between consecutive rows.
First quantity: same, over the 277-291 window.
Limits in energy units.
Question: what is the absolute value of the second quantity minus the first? 1.3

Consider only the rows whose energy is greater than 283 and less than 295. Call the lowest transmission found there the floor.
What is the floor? 156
